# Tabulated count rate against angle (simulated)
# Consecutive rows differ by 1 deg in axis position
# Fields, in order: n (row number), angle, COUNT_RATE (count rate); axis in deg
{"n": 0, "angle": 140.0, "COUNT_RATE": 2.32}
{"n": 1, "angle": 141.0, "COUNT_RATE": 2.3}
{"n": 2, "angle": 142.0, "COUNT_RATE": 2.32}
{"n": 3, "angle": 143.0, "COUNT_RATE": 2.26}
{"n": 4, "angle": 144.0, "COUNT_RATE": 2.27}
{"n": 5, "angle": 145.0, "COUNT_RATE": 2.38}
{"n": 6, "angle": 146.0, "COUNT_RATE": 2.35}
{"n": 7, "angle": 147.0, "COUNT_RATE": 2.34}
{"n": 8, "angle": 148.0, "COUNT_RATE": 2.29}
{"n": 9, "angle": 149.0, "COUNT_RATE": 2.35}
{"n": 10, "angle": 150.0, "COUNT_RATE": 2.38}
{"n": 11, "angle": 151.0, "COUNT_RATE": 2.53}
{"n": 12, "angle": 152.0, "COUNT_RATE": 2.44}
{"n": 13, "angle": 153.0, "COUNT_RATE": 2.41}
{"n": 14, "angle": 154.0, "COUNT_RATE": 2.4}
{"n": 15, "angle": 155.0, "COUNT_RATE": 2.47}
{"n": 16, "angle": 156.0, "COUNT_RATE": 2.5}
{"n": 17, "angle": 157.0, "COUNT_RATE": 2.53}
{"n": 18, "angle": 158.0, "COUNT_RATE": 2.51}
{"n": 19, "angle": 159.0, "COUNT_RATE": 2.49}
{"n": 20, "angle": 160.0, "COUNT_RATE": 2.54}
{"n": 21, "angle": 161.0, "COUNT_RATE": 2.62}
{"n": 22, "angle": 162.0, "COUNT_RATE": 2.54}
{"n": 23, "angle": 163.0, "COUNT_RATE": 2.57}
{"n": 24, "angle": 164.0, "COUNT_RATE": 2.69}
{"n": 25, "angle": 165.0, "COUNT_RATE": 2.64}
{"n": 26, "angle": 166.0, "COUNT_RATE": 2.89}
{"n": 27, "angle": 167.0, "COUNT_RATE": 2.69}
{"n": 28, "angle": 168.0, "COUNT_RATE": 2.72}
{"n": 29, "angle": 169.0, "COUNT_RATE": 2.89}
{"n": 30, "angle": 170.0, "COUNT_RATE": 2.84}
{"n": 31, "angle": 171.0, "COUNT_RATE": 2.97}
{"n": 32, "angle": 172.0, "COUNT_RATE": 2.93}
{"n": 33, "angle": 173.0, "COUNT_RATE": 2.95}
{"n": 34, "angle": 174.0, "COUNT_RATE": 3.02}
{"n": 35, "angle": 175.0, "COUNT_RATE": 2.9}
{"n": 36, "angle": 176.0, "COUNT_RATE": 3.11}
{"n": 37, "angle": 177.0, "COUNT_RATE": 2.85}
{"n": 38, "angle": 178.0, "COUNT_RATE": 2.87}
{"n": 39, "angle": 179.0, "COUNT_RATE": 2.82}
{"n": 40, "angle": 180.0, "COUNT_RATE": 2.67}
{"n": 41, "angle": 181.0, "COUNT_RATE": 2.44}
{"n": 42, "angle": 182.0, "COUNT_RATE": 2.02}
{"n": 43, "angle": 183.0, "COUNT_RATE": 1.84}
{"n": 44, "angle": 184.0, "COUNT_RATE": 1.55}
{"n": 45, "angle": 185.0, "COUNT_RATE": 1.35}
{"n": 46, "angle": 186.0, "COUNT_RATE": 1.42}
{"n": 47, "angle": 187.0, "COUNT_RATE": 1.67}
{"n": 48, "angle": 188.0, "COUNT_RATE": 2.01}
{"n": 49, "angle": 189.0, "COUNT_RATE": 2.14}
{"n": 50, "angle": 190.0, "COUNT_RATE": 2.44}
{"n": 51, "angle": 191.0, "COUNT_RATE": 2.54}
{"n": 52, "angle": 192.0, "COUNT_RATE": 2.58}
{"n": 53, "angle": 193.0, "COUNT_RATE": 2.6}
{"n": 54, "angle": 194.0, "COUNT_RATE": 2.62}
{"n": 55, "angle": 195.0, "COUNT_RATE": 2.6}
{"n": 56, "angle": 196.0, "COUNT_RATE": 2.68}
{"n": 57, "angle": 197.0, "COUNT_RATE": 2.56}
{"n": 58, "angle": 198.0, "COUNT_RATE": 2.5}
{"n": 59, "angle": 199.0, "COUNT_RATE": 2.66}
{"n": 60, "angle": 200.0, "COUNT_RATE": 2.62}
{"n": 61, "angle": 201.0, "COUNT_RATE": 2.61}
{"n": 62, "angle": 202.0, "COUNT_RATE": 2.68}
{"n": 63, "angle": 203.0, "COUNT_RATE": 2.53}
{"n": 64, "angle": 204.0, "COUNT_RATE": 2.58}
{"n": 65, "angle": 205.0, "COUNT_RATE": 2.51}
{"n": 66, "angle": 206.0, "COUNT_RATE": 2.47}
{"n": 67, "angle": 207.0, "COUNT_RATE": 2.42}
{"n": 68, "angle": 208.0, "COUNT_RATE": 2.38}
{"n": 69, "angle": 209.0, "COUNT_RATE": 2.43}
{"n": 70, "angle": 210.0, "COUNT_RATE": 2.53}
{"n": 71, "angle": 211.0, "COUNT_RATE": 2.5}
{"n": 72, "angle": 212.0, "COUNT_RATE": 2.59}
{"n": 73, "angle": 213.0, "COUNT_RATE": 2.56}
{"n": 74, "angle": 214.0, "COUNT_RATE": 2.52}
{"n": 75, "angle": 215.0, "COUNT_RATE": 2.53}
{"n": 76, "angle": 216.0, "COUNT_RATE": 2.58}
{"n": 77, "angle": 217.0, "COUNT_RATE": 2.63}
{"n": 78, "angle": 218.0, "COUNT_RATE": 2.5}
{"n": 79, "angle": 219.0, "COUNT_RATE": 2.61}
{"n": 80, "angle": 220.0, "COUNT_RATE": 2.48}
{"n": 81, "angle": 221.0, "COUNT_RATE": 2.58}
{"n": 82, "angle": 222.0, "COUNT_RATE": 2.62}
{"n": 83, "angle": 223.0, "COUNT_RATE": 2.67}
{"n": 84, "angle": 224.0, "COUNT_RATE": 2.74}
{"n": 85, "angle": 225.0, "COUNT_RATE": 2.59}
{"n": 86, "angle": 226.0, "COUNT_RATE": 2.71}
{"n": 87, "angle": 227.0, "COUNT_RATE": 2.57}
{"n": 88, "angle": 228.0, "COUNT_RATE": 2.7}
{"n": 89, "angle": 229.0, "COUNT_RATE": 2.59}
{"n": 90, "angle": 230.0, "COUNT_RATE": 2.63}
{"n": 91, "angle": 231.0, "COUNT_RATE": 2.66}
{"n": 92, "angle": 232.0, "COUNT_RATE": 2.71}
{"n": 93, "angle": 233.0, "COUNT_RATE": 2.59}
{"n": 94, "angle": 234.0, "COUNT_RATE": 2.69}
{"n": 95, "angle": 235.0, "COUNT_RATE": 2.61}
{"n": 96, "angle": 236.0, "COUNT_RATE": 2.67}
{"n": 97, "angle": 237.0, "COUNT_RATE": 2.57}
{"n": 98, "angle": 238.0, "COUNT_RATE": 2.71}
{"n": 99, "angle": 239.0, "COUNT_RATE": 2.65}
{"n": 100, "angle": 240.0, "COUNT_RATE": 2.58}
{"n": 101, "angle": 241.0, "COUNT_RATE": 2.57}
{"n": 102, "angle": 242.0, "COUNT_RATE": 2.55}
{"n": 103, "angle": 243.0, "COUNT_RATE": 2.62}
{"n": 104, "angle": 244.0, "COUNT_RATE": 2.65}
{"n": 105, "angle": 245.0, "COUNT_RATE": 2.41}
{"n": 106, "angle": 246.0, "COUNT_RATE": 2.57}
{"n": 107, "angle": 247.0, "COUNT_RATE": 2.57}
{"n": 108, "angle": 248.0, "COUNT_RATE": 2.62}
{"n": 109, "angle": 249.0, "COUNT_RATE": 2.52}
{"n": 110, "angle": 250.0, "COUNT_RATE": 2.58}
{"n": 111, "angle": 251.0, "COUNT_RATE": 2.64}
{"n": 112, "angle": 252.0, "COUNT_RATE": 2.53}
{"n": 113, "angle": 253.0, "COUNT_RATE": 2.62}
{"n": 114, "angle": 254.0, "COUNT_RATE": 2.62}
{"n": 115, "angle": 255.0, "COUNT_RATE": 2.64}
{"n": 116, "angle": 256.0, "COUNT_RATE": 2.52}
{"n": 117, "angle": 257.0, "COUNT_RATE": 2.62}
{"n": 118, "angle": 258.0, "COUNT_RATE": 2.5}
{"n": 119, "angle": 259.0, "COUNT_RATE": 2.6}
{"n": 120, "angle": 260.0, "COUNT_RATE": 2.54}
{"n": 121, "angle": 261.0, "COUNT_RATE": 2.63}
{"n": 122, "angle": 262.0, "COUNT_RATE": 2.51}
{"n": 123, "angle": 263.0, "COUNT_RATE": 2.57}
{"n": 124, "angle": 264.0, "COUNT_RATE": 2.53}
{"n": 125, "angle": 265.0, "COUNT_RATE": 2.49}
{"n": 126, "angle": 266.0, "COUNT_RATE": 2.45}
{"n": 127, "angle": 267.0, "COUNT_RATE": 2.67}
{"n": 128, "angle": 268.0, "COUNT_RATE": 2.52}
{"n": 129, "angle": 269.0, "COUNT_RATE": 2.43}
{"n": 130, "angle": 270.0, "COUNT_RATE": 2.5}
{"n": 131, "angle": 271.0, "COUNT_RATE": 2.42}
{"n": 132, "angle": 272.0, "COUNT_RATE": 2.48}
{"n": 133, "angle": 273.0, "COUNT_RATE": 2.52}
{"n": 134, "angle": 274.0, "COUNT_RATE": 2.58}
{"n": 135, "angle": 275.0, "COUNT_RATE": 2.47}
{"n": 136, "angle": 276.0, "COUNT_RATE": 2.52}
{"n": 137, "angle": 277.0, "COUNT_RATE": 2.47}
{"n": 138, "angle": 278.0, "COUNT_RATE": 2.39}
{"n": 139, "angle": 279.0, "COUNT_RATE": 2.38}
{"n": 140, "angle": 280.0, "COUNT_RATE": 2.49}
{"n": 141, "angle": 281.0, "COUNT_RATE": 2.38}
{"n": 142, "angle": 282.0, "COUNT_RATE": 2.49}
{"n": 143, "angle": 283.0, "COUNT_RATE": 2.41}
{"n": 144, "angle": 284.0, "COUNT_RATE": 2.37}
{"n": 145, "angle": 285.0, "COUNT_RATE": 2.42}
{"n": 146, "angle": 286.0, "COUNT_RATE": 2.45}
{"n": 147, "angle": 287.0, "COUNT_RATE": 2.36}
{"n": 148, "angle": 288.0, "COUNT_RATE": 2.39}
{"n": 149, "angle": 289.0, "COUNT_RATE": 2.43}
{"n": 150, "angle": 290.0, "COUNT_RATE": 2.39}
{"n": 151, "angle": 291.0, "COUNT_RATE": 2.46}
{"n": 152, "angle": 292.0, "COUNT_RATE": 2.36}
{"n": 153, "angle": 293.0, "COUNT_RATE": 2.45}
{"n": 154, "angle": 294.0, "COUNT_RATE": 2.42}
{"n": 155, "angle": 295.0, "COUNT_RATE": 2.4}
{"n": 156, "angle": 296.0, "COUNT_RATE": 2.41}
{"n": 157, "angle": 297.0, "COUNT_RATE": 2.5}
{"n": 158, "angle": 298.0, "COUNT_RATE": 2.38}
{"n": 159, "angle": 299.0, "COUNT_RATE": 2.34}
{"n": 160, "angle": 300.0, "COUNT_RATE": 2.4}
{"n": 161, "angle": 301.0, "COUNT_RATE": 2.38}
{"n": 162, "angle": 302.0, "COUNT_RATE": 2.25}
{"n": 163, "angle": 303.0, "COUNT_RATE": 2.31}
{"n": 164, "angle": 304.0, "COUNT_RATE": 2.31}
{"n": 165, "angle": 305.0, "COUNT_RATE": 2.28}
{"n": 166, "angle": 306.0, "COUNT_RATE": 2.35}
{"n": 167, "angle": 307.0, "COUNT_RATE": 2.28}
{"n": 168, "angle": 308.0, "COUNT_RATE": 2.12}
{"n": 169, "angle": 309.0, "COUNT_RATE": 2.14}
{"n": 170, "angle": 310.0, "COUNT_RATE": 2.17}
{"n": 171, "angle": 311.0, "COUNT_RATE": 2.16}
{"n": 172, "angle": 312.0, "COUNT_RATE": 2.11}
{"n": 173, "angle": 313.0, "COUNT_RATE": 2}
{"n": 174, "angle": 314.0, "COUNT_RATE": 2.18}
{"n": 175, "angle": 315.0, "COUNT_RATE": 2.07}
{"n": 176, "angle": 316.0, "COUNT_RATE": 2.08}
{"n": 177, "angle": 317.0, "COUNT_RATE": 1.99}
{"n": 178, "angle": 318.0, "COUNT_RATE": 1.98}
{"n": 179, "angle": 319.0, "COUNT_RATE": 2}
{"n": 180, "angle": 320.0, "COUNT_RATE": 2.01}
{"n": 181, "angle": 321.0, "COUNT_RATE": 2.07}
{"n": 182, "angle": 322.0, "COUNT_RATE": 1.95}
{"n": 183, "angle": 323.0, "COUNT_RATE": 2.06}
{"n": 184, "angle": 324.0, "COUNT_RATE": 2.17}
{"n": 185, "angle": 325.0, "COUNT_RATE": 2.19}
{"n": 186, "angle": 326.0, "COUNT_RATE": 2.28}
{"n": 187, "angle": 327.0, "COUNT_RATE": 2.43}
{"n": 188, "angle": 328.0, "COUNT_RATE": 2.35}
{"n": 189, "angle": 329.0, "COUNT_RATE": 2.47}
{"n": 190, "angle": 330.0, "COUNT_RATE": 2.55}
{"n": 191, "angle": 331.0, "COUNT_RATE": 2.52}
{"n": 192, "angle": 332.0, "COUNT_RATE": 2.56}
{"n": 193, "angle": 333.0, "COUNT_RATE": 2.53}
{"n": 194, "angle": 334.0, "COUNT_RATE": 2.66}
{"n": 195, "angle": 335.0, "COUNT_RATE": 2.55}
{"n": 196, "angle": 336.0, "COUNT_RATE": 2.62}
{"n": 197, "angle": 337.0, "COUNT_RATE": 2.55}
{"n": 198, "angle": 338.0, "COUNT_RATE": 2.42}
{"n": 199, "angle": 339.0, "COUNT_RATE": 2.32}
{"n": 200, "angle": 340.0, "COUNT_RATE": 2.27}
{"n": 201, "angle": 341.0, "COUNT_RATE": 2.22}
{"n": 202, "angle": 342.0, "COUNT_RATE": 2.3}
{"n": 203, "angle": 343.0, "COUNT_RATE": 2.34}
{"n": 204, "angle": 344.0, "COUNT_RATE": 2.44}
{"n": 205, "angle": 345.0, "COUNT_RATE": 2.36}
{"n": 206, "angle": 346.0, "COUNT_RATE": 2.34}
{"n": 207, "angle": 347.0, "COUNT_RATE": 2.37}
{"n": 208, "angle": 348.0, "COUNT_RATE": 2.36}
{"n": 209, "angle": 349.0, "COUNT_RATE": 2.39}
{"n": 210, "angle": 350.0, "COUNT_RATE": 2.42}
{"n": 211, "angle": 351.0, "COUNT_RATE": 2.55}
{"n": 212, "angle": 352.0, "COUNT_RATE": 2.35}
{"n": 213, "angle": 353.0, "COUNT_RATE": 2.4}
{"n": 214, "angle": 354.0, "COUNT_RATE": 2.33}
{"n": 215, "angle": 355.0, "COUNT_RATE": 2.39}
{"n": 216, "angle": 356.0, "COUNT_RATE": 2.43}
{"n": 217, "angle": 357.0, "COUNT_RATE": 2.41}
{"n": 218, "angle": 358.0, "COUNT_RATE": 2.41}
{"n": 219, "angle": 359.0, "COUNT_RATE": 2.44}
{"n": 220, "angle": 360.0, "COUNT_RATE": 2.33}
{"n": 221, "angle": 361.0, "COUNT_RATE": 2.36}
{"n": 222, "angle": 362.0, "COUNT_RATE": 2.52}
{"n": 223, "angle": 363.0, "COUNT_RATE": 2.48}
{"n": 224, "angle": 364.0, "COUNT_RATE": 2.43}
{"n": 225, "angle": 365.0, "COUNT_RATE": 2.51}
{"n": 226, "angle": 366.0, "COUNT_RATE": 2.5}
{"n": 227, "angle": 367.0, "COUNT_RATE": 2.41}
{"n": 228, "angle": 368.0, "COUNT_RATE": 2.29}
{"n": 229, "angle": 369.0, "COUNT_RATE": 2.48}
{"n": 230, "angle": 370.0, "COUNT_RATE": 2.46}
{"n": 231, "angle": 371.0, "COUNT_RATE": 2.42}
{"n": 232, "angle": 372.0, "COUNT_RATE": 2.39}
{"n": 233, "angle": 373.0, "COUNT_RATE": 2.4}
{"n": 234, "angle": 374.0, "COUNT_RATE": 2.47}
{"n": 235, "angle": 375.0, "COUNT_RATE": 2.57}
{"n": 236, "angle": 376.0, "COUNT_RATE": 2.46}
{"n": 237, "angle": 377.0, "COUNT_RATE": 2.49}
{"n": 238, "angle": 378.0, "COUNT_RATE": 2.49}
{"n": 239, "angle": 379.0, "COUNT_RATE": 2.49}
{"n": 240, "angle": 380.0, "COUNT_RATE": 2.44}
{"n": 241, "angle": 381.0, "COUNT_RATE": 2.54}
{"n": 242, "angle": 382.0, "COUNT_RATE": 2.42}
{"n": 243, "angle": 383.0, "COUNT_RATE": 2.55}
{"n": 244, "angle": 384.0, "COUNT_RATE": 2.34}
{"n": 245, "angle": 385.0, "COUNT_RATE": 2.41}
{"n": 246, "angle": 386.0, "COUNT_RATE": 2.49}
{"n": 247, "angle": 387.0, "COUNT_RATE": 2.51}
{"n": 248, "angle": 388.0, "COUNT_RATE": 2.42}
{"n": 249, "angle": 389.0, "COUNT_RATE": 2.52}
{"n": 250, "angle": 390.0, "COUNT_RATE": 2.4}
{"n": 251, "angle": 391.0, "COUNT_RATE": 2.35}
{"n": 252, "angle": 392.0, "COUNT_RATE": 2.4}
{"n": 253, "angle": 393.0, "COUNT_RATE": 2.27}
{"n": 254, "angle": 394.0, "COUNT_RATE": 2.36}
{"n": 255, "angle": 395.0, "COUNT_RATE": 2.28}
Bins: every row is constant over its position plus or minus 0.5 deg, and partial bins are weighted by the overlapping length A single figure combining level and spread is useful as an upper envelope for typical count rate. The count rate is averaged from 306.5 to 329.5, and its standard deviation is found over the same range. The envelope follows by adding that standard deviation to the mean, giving 2.28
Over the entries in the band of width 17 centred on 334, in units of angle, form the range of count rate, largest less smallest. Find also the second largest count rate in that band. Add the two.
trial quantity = 3.06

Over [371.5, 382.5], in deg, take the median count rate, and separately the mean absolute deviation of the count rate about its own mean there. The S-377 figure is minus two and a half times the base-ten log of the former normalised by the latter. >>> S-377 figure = -4.40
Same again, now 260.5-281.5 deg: -4.10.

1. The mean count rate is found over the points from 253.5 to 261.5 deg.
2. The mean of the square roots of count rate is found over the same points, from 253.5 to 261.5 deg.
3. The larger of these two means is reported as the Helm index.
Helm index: 2.58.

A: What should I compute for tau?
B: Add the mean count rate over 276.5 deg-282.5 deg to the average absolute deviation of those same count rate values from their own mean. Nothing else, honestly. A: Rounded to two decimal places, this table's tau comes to 2.48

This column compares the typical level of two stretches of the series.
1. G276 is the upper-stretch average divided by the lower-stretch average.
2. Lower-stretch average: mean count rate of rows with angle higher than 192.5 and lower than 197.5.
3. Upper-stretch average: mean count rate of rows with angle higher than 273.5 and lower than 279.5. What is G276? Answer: 0.94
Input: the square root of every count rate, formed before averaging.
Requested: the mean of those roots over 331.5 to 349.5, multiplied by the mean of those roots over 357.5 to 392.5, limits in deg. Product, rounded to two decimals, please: 2.43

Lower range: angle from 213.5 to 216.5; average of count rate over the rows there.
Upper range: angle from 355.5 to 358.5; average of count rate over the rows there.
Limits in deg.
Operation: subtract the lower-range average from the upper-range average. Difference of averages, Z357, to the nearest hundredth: -0.13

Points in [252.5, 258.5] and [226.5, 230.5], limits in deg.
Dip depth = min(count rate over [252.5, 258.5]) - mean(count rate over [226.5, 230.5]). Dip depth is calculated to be -0.12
